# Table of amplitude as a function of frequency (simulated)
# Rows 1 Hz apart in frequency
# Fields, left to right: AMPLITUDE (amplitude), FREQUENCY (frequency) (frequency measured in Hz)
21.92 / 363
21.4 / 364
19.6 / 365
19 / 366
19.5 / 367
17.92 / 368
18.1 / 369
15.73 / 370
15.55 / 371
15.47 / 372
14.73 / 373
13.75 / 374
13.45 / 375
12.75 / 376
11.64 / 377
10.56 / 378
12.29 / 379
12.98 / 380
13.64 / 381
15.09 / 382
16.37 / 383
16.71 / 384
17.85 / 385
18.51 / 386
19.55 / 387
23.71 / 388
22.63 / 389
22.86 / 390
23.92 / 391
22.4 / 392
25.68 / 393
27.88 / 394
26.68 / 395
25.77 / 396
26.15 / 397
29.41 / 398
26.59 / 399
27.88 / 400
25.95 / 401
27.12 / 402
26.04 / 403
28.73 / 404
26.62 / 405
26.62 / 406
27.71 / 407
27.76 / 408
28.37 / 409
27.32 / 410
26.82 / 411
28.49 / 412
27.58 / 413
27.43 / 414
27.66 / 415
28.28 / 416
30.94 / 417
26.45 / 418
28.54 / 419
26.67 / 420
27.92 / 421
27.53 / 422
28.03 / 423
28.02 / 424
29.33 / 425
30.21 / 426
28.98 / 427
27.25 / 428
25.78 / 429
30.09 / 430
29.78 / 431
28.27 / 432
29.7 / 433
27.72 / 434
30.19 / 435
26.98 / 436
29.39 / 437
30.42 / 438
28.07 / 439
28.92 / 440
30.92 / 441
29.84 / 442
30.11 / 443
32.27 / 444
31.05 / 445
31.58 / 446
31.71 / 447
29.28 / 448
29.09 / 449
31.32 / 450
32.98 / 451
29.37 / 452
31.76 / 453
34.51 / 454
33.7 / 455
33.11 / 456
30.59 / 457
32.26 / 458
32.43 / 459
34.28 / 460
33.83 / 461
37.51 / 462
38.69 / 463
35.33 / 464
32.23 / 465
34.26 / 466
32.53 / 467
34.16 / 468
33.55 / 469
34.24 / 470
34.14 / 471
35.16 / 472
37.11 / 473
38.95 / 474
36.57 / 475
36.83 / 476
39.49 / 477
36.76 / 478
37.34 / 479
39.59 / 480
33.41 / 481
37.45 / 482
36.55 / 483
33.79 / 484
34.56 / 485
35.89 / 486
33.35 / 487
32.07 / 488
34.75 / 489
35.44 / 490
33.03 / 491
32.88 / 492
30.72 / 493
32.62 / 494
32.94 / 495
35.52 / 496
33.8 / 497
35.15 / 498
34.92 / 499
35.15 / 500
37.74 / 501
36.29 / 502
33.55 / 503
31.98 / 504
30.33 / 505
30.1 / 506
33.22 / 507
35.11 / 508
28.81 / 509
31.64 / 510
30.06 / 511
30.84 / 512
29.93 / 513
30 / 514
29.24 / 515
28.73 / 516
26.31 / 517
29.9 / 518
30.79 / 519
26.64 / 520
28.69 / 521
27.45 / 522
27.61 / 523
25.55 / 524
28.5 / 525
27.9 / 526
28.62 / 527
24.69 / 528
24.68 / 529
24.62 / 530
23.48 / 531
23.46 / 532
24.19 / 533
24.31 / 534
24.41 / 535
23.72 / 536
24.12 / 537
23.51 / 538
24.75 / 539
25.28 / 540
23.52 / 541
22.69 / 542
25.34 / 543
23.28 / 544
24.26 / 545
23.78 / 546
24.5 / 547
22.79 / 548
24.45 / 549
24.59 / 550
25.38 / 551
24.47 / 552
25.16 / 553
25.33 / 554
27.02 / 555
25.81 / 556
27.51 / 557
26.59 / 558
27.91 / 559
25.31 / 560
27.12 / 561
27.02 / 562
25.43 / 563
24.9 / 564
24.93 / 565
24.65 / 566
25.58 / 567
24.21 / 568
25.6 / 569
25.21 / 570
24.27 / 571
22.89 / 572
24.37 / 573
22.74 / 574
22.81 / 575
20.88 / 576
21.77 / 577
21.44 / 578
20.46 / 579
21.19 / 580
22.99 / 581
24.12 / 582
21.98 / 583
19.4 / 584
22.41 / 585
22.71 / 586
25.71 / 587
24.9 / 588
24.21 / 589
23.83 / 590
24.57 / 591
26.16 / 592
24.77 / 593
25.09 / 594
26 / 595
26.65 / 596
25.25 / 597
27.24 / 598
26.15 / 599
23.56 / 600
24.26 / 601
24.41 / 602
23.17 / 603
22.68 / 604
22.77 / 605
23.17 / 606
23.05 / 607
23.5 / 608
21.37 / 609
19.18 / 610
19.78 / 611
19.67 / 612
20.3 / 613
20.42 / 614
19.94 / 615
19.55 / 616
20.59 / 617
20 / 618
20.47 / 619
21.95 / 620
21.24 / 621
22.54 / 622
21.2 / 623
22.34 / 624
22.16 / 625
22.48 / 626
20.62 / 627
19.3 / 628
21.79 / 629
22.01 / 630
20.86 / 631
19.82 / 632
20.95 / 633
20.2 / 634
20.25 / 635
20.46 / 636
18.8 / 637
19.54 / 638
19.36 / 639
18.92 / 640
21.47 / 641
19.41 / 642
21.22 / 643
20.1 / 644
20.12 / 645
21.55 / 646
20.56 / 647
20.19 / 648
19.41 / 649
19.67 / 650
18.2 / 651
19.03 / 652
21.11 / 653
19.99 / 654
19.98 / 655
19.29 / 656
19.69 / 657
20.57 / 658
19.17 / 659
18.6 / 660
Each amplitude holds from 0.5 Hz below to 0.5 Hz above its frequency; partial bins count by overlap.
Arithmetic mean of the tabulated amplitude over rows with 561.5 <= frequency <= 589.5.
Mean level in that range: 23.5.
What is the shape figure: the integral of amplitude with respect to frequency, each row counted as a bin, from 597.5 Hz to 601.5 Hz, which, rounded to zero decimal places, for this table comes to 101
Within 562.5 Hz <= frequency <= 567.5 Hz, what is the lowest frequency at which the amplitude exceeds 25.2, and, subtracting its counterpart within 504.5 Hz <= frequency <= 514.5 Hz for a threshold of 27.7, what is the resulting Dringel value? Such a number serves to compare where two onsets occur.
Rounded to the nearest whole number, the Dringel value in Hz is 58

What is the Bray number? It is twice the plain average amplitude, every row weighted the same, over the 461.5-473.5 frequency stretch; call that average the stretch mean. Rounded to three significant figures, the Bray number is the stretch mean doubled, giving 69.8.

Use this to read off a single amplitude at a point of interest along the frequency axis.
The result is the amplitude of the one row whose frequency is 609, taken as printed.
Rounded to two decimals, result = 21.37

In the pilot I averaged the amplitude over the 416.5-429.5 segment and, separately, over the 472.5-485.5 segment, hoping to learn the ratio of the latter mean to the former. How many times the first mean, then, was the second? 1.3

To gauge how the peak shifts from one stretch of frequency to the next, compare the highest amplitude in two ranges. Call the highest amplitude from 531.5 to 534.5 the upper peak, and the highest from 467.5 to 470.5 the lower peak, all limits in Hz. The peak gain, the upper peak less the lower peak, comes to -10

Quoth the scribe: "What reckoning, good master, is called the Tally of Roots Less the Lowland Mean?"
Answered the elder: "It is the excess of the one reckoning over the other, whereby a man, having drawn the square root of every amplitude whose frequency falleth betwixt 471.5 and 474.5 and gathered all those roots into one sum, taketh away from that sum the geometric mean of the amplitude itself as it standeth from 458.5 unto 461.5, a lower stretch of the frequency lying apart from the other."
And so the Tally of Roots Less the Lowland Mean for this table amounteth -15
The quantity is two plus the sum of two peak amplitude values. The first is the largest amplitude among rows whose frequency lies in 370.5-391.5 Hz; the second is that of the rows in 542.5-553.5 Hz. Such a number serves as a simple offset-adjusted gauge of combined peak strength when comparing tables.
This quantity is 51.3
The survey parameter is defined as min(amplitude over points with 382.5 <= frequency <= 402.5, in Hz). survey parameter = 16.37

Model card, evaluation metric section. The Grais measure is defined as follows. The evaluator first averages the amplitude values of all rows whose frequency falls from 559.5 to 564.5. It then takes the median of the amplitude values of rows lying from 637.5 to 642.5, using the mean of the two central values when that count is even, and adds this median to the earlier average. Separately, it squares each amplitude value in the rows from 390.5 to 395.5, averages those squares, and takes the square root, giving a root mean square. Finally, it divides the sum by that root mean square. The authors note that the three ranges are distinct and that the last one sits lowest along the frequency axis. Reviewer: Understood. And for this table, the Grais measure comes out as 1.79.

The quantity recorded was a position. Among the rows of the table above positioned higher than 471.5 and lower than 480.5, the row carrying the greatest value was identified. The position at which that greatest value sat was 480 Hz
